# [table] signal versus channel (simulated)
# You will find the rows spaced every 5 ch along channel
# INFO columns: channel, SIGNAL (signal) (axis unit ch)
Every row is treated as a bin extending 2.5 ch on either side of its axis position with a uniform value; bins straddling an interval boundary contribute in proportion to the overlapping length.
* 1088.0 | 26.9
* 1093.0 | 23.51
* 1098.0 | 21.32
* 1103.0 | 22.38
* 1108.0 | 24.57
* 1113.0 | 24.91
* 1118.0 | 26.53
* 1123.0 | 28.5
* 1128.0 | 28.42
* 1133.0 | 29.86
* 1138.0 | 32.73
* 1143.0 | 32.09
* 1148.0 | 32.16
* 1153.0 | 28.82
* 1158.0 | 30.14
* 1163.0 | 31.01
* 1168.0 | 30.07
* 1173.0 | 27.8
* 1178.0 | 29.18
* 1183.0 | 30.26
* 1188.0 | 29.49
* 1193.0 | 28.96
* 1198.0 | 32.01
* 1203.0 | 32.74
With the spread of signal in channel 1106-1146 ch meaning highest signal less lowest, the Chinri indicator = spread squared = 66.6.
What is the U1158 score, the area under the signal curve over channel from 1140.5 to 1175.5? 1060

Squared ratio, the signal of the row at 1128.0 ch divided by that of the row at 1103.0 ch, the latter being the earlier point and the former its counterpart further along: 1.6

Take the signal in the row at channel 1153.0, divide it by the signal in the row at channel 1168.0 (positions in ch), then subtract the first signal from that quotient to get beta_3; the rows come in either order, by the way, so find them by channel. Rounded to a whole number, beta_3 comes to -28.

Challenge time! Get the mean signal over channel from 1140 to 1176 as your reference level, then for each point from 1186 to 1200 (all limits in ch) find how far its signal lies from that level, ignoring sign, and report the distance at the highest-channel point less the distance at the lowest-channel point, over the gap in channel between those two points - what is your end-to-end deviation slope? 0.1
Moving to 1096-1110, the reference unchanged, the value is -0.3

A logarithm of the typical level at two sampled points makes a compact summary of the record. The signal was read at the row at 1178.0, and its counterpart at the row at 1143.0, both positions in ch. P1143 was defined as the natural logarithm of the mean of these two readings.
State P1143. 3.42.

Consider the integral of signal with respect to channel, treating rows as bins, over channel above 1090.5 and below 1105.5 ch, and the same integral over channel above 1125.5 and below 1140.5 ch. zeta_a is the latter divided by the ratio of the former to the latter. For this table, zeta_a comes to 616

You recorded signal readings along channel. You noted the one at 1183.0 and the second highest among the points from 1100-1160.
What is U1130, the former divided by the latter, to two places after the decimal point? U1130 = 0.94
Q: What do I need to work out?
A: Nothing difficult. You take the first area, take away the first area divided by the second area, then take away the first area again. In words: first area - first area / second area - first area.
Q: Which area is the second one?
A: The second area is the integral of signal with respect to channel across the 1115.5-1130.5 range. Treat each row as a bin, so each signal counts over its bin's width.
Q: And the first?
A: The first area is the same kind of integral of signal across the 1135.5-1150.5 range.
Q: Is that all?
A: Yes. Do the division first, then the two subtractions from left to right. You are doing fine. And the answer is -1.16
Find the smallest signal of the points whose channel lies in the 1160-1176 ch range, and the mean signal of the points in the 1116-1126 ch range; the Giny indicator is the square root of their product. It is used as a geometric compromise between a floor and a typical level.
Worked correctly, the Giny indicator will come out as 27.7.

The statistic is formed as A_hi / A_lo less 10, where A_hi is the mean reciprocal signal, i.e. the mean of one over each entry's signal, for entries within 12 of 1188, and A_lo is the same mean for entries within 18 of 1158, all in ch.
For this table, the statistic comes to -8.99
